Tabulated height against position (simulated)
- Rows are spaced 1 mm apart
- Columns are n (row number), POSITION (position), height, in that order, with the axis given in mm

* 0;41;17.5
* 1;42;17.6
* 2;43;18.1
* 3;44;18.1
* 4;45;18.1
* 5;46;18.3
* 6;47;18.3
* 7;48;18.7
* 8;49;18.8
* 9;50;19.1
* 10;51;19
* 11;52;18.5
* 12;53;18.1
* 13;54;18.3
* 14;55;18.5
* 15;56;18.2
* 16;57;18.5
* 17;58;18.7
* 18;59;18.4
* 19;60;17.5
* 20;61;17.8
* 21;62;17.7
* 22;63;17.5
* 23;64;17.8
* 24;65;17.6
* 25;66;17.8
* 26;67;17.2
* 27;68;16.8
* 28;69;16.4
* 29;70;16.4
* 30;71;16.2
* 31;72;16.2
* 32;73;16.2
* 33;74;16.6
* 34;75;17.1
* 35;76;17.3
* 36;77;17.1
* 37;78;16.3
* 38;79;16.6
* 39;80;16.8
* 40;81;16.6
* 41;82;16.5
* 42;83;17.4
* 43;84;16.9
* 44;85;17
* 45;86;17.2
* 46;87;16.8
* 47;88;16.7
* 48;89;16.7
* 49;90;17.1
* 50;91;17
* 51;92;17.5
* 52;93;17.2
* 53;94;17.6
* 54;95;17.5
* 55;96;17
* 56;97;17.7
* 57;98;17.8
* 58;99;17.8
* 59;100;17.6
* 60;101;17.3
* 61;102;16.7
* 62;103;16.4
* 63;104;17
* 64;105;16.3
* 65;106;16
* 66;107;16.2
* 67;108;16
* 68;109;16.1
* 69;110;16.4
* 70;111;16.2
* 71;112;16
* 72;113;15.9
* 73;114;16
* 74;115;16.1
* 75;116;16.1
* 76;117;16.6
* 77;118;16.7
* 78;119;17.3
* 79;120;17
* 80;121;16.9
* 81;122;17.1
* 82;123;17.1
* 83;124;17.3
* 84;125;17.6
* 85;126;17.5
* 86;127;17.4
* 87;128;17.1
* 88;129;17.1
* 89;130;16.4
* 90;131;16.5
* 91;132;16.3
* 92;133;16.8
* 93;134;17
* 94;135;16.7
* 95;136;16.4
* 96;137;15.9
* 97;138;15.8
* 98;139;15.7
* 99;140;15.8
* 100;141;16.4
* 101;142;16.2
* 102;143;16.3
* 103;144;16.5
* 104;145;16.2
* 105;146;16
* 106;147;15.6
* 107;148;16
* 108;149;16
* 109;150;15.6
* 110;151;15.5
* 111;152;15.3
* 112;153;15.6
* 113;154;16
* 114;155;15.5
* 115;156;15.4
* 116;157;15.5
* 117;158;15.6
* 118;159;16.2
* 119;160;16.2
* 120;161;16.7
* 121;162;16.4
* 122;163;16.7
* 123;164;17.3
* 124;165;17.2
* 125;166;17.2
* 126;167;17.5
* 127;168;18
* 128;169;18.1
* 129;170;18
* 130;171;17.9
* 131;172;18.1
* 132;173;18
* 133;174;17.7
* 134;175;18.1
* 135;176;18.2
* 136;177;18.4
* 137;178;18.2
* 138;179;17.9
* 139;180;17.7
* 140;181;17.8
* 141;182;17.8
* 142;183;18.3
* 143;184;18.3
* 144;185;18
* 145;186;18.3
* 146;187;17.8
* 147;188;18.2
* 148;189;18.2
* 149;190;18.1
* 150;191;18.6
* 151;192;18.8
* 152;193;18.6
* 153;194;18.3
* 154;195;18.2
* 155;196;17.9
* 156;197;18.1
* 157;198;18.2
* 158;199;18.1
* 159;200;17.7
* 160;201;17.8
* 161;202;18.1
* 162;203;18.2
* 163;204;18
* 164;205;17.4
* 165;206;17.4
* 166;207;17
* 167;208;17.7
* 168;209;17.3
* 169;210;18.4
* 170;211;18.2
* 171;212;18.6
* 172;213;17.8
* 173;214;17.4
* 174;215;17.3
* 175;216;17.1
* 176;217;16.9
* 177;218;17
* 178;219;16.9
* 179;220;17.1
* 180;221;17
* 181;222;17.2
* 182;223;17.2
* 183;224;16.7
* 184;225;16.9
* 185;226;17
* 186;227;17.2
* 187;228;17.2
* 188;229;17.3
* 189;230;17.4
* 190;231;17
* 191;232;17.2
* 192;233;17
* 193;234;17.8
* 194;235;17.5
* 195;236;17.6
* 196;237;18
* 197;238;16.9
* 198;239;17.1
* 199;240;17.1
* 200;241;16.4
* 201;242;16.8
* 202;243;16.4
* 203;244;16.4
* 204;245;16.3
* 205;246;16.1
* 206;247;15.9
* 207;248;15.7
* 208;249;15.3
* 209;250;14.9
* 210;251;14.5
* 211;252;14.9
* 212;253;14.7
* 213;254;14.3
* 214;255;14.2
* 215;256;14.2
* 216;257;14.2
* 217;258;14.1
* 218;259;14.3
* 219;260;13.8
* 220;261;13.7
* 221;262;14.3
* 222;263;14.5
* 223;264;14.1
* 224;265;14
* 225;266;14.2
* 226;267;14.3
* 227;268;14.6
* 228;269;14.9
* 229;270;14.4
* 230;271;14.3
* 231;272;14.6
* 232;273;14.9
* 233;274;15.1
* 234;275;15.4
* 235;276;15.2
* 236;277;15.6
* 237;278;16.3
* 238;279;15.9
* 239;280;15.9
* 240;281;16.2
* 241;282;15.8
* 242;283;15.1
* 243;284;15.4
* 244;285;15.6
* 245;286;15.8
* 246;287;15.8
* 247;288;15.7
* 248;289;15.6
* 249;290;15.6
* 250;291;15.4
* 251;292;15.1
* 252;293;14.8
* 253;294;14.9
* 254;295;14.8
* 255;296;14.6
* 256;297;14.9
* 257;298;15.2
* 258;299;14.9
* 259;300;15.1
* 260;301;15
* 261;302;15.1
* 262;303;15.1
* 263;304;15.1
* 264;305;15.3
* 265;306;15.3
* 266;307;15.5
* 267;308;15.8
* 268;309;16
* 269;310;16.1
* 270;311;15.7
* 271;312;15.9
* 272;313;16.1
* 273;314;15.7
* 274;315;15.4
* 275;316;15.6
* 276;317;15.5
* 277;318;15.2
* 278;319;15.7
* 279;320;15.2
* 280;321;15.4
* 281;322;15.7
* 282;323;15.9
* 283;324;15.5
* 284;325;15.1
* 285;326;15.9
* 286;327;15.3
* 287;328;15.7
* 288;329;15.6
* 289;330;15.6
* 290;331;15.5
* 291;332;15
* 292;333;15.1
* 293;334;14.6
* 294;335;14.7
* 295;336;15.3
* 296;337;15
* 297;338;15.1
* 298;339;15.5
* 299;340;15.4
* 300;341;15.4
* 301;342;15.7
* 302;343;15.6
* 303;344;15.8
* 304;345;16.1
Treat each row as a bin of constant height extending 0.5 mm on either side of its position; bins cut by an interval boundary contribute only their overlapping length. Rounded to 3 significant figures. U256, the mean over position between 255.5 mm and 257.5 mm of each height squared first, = 202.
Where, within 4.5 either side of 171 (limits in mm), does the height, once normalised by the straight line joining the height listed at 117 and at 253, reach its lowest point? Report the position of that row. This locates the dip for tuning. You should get 167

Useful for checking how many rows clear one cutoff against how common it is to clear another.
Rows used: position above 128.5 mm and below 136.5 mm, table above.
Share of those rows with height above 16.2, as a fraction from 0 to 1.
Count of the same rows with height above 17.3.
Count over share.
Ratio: 0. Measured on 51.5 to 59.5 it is 8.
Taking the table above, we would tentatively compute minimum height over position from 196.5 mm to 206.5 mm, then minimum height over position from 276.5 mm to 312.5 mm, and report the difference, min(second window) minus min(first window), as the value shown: -2.8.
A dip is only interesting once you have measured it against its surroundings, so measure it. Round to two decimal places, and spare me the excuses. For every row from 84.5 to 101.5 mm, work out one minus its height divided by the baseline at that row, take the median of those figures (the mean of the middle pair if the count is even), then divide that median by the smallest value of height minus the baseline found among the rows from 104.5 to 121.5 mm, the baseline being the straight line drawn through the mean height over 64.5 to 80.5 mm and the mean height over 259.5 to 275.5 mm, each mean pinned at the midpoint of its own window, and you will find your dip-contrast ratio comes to 0.10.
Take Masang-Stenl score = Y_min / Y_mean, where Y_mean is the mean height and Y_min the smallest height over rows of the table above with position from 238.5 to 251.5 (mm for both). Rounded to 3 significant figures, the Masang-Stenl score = 0.902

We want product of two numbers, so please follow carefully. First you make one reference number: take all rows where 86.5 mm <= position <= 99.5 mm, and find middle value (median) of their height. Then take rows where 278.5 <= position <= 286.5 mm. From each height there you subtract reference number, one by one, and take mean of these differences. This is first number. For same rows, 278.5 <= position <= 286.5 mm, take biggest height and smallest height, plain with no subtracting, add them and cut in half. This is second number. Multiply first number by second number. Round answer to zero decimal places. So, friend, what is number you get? -23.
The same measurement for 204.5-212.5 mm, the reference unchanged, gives 10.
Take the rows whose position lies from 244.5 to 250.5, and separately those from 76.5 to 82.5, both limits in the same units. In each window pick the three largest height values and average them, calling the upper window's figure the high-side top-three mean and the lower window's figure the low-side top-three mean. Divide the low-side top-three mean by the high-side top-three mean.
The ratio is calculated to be 1.05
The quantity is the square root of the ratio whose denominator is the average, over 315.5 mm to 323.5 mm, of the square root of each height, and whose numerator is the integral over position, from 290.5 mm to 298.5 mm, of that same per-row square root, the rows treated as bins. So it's 2.80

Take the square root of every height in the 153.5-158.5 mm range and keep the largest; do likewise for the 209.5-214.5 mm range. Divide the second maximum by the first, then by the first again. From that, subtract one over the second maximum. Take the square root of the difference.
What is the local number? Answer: 0.19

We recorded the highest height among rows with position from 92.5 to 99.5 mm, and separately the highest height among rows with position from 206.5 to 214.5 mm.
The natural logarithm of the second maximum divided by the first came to 0.044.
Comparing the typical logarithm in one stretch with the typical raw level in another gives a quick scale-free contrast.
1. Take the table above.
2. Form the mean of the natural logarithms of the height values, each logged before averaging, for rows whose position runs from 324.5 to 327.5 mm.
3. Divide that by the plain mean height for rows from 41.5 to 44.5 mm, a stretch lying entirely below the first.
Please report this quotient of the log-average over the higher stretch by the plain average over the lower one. 0.153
